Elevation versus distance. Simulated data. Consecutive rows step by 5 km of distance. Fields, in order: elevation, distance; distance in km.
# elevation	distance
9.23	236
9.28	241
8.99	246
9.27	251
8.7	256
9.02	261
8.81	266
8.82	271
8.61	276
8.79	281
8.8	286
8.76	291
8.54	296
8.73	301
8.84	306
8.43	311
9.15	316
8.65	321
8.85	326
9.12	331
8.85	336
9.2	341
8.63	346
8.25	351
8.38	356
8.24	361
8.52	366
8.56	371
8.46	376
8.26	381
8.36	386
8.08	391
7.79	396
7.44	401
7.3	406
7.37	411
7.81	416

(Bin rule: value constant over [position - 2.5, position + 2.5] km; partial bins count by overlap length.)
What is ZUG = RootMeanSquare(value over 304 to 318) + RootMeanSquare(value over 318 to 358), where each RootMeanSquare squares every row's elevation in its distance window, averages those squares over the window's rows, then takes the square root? 17.6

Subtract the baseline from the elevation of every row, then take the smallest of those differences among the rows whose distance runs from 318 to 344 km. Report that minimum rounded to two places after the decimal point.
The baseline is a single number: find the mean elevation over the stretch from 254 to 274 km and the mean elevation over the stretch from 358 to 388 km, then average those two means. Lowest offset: 0.03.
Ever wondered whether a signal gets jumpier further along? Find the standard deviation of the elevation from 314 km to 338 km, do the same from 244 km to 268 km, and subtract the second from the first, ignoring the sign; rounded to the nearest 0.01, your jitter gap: 0.01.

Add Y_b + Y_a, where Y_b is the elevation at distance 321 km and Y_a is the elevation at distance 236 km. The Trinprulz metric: 17.9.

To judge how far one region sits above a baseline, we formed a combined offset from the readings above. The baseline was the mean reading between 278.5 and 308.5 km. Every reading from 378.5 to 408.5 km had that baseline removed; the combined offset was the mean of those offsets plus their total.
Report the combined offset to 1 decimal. -6.1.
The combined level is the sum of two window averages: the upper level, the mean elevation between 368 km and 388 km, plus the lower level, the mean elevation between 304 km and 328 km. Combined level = 17.2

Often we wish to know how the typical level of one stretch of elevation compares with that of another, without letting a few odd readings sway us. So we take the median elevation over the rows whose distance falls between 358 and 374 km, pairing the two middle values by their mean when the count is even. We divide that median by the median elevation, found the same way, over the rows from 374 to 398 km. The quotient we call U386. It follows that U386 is 1.03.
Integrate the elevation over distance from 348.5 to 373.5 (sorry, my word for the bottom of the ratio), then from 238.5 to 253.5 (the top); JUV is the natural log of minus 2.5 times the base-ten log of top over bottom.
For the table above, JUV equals -0.78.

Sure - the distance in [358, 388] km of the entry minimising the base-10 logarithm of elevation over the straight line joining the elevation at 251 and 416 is 361 km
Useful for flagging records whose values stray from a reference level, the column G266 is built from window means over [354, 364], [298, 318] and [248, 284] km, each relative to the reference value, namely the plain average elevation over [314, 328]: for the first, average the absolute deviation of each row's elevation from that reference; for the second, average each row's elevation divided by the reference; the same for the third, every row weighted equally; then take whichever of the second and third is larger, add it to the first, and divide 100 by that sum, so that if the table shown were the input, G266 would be 64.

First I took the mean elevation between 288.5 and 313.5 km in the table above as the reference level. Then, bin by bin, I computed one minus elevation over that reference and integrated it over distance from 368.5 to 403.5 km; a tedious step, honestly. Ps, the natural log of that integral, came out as 0.8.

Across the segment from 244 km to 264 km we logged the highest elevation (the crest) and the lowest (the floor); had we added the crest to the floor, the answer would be 18.0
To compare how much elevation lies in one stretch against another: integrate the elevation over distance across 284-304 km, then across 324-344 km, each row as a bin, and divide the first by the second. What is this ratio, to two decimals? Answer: 0.97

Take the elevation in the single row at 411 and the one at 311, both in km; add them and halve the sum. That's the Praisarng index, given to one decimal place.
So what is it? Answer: 7.9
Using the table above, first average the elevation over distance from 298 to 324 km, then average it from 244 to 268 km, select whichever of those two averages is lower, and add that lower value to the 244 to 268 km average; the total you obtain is 17.72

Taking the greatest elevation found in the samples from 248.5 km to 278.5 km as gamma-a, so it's 9.27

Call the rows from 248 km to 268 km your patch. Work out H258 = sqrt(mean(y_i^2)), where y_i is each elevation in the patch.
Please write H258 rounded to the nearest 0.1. 9.0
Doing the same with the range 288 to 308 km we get 8.7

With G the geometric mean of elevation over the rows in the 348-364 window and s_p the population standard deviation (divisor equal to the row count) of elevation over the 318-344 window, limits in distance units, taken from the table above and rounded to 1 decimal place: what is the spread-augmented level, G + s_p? 8.5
